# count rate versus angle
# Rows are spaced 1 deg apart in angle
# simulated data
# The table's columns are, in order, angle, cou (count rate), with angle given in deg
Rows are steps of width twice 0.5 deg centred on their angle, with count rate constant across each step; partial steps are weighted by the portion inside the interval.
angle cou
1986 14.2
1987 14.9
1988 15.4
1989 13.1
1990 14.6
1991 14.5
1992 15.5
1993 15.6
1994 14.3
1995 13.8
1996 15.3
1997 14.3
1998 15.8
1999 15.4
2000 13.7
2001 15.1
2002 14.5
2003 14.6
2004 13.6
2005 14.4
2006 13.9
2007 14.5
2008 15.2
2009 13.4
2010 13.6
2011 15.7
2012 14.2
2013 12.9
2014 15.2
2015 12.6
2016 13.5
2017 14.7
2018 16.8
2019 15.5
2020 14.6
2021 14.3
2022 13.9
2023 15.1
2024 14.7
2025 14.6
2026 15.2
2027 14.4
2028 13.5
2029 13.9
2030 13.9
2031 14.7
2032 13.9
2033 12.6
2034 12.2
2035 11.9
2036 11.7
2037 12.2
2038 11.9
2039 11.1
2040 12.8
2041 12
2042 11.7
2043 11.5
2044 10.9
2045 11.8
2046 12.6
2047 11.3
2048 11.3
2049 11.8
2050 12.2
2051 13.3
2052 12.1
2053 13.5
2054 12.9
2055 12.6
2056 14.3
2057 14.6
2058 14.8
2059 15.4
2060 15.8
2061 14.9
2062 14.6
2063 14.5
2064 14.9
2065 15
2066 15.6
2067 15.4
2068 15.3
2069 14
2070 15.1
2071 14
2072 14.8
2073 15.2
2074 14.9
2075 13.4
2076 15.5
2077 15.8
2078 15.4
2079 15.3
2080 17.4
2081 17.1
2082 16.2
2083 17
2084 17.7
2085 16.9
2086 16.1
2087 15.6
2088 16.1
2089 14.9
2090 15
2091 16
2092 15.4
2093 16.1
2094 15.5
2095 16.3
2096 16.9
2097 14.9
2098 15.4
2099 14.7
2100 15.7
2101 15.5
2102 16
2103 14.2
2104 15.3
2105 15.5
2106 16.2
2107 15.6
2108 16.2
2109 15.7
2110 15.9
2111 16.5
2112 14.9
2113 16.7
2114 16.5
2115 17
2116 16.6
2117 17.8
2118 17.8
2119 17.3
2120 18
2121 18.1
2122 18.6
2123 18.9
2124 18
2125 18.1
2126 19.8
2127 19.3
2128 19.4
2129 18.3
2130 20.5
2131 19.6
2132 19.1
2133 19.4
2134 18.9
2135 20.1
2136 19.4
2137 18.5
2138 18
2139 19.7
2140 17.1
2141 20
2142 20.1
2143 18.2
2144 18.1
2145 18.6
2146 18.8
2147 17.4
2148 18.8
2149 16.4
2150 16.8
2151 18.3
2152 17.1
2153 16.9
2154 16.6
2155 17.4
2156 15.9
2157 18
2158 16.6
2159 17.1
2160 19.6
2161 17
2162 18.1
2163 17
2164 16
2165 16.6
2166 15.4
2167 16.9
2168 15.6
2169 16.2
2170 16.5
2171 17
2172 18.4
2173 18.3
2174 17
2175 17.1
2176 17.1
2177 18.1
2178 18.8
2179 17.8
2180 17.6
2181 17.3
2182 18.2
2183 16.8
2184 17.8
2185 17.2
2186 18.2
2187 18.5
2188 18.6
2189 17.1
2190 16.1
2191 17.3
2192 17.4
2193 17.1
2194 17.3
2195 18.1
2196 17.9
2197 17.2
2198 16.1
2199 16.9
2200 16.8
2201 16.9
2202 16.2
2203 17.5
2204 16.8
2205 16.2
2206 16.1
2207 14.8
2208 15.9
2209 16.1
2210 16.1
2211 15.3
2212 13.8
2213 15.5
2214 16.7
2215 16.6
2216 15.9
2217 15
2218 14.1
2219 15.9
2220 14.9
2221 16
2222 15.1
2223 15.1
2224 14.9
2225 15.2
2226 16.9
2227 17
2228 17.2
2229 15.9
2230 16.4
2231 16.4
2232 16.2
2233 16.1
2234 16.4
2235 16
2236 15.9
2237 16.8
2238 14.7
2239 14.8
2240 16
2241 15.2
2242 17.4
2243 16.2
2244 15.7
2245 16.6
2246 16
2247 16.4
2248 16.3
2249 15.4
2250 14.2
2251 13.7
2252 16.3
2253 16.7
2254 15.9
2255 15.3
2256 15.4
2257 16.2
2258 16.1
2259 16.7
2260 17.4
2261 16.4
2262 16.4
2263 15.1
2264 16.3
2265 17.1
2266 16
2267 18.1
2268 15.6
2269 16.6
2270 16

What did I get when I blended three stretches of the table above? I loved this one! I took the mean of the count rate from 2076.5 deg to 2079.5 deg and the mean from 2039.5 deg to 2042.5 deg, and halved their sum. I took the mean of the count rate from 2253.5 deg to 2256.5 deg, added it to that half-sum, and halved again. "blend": 14.7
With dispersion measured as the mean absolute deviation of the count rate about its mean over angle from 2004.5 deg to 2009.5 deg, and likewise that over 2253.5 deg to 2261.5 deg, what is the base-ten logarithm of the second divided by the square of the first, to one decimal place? 0.3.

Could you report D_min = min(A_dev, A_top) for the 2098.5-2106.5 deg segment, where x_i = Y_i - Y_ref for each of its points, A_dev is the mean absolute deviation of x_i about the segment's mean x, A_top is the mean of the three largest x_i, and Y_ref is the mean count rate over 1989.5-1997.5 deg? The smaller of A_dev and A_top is 0.49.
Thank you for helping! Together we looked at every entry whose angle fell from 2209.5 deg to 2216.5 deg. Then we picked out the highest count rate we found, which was 16.7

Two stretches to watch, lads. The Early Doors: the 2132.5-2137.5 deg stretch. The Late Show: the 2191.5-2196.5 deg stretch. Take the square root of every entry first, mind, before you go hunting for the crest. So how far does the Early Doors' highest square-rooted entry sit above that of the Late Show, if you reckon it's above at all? 0.2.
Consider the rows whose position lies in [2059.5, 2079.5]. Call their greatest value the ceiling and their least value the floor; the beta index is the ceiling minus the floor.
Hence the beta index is 2.4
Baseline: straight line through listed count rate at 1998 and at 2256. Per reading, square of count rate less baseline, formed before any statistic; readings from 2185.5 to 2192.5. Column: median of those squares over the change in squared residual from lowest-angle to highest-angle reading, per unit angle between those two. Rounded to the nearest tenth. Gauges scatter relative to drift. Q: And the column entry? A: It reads -6.0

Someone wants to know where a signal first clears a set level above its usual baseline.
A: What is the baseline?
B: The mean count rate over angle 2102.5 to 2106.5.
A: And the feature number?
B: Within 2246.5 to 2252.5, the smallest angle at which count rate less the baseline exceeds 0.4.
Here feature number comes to 2247 deg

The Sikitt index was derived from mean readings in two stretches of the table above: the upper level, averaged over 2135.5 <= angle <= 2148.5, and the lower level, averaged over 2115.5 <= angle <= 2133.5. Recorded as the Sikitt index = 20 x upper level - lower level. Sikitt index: 355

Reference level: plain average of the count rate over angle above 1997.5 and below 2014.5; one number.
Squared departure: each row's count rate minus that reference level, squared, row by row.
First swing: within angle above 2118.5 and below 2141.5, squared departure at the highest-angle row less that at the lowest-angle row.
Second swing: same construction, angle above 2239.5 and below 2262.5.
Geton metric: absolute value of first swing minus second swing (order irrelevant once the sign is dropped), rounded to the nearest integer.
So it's 21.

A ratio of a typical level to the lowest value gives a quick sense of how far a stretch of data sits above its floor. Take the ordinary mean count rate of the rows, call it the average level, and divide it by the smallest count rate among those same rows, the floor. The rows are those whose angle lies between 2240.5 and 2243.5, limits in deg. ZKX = 1.07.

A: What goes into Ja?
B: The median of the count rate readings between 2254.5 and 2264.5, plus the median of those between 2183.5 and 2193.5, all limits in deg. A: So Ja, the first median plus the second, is 33.6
